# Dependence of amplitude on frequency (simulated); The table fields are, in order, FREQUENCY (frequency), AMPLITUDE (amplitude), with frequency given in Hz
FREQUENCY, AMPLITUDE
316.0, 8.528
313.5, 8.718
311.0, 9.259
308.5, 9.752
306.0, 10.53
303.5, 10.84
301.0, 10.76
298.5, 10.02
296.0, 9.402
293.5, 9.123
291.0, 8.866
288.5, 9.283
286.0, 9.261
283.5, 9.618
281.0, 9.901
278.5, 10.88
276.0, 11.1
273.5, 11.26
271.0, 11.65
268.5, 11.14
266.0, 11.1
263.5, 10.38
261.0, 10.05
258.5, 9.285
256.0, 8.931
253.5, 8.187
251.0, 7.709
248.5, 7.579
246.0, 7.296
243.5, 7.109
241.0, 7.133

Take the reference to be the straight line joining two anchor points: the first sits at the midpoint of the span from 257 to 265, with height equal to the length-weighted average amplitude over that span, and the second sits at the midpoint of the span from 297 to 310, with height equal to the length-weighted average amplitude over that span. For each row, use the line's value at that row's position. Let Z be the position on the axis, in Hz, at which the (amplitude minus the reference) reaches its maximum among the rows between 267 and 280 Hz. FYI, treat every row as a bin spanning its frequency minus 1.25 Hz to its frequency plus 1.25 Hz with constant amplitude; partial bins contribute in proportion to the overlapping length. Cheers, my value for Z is 271.0 Hz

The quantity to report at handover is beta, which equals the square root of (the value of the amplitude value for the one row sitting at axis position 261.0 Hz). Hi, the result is 3.17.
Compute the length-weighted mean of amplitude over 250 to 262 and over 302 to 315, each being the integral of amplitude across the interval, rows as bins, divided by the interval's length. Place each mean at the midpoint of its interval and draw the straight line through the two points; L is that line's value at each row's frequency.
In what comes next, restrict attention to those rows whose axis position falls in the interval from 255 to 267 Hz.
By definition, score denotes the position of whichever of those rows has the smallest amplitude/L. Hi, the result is 256.0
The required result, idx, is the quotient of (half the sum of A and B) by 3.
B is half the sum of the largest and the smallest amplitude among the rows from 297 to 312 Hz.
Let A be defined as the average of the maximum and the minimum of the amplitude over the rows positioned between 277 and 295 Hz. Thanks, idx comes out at 3.32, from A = 9.9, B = 10.0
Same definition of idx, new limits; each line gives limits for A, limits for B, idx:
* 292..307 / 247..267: 3.22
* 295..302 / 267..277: 3.58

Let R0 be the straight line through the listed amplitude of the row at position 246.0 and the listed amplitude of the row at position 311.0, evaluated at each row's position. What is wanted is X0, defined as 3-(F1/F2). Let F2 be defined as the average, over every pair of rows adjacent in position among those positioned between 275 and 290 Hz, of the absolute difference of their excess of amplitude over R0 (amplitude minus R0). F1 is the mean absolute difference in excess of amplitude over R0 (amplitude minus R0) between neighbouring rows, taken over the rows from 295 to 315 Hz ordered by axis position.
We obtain 1.82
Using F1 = 0.52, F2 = 0.44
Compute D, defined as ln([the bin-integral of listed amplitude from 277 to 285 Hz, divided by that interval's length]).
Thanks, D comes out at 2.32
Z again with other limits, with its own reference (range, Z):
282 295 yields 283.5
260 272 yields 271.0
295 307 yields 303.5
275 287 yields 276.0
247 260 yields 258.5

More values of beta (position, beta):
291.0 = 2.98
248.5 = 2.75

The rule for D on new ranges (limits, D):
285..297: 2.22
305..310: 2.31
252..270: 2.29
